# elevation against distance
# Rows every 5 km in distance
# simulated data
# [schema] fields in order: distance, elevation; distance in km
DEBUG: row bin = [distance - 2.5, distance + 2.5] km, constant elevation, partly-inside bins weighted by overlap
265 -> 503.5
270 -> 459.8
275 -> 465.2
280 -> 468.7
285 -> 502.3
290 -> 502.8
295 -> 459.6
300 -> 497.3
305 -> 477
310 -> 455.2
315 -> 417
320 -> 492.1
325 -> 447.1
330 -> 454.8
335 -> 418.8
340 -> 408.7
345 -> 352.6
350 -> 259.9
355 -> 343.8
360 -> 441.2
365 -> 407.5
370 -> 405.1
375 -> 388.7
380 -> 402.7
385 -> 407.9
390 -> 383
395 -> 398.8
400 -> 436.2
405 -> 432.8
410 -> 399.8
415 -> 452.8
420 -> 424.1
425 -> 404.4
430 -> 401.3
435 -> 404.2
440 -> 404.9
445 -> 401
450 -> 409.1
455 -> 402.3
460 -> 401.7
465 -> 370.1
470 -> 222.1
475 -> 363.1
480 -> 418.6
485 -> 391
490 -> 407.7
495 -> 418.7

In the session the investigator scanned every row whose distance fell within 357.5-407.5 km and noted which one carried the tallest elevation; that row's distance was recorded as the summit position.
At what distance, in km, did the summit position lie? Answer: 360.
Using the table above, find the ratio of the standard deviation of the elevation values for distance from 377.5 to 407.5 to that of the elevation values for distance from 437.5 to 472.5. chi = 0.3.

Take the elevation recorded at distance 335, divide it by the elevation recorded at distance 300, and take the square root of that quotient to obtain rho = 0.918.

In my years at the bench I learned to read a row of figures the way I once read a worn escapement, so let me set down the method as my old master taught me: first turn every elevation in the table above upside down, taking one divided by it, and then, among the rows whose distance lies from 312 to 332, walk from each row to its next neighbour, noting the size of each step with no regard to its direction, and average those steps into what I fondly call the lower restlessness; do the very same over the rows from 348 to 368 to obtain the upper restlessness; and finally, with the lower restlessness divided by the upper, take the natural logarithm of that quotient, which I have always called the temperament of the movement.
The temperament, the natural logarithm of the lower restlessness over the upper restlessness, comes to -1.1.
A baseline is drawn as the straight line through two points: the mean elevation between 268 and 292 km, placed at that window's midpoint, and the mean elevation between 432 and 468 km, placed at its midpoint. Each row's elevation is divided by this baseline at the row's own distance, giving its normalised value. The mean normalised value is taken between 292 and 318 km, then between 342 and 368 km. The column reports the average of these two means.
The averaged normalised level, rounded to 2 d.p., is 0.90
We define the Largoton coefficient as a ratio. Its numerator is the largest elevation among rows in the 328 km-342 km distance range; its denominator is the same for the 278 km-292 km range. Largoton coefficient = 0.90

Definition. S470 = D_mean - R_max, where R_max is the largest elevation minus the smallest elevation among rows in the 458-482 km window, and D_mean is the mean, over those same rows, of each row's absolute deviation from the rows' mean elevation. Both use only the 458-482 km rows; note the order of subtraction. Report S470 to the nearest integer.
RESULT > -143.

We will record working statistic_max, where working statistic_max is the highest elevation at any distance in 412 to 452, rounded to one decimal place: 452.8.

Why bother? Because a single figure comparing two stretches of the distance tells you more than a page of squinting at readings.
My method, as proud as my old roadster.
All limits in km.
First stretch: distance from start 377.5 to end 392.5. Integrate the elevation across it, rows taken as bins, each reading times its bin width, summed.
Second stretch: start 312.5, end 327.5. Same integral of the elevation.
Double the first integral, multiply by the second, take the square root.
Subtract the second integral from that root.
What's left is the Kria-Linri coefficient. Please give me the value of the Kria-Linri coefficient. 2216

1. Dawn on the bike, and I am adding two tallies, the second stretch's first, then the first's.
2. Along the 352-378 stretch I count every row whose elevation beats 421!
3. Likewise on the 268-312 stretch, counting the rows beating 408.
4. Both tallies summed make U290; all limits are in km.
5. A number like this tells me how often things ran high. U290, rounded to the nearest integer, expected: 10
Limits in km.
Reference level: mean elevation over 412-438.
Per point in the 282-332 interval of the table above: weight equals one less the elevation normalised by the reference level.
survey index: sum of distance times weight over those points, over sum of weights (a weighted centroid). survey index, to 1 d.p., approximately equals 303.2 km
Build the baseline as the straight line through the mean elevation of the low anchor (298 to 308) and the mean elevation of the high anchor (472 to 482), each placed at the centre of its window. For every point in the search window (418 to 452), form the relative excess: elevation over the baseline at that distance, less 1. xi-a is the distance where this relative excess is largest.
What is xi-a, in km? 450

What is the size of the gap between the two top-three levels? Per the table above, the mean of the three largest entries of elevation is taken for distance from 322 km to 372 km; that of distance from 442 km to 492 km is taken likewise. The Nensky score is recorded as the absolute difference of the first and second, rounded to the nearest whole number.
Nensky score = 36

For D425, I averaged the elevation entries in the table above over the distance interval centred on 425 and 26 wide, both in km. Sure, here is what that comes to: 417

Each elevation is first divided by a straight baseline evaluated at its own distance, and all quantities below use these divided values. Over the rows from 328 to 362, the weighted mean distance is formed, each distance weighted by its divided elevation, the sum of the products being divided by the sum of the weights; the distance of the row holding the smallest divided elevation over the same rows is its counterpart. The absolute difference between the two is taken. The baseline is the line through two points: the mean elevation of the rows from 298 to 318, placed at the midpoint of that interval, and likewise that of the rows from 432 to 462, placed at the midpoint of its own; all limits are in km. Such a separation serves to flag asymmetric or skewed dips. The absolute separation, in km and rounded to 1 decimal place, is 5.5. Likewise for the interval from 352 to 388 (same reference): 15.3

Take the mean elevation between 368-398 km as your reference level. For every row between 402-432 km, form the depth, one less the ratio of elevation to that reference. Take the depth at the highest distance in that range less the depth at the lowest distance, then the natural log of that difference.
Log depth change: -2.5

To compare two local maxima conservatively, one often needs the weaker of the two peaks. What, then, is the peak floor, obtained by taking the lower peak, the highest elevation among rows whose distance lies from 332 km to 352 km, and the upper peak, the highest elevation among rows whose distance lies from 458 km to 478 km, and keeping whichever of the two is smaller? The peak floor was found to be 402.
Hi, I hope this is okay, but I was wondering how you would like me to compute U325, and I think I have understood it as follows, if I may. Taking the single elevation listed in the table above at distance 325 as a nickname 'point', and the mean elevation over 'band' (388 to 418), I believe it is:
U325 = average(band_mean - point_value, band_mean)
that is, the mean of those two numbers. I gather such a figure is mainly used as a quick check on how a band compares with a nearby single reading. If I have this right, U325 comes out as 194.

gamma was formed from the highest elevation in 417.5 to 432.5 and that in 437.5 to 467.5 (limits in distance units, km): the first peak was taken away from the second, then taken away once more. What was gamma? -439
